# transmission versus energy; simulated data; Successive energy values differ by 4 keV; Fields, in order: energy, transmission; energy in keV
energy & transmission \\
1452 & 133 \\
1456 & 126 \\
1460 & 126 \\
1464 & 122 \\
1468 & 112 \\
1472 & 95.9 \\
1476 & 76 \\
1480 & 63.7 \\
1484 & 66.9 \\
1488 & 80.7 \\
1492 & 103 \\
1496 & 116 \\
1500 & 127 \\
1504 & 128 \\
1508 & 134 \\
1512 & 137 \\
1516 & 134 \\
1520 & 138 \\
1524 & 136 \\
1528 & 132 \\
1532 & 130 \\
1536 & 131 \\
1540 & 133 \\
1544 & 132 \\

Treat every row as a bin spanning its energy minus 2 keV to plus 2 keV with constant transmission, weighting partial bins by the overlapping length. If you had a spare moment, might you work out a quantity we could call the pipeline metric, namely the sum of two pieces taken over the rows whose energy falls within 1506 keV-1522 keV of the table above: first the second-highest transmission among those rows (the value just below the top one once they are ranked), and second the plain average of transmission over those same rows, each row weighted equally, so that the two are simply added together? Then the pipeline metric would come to 273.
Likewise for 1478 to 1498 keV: 189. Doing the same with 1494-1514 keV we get 262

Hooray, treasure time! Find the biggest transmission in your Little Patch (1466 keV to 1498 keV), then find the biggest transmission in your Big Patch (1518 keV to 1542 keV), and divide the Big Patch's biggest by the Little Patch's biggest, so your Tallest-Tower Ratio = 1.19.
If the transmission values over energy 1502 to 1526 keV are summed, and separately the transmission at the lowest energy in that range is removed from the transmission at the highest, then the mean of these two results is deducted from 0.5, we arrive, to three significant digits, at -407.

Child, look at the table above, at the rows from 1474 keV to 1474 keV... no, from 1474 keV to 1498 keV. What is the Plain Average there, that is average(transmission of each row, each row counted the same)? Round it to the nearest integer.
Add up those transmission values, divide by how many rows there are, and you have 84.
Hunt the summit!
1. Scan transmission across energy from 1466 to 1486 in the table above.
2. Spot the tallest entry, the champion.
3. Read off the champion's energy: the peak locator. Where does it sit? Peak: 1468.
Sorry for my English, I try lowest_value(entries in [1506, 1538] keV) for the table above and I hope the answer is 130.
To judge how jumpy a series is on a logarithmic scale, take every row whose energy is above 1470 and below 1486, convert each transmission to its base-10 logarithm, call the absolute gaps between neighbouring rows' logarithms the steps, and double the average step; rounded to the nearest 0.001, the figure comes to 0.133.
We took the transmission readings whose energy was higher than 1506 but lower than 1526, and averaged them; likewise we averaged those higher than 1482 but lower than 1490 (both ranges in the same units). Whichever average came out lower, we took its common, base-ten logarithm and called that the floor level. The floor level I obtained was 1.87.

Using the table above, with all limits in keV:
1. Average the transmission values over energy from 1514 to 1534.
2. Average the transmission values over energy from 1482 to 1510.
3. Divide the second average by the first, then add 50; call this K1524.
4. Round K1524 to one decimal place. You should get 50.8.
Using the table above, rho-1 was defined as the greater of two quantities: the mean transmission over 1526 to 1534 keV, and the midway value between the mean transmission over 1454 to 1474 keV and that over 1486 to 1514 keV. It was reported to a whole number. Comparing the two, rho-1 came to 131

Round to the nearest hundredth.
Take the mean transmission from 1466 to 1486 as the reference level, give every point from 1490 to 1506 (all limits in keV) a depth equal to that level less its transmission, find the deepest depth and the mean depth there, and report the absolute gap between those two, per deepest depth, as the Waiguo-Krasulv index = -0.77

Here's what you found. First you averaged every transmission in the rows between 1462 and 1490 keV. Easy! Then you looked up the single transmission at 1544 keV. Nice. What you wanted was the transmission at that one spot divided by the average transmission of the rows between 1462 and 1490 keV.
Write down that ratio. 1.5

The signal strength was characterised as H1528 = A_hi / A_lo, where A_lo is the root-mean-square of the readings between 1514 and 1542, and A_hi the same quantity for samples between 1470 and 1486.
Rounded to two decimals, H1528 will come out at 0.57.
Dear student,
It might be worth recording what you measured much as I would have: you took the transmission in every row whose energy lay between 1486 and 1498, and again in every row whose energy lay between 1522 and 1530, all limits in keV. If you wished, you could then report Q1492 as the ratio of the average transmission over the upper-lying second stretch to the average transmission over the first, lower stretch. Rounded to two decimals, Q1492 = 1.34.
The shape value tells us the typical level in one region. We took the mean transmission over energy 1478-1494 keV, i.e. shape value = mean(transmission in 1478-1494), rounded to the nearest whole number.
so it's 79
